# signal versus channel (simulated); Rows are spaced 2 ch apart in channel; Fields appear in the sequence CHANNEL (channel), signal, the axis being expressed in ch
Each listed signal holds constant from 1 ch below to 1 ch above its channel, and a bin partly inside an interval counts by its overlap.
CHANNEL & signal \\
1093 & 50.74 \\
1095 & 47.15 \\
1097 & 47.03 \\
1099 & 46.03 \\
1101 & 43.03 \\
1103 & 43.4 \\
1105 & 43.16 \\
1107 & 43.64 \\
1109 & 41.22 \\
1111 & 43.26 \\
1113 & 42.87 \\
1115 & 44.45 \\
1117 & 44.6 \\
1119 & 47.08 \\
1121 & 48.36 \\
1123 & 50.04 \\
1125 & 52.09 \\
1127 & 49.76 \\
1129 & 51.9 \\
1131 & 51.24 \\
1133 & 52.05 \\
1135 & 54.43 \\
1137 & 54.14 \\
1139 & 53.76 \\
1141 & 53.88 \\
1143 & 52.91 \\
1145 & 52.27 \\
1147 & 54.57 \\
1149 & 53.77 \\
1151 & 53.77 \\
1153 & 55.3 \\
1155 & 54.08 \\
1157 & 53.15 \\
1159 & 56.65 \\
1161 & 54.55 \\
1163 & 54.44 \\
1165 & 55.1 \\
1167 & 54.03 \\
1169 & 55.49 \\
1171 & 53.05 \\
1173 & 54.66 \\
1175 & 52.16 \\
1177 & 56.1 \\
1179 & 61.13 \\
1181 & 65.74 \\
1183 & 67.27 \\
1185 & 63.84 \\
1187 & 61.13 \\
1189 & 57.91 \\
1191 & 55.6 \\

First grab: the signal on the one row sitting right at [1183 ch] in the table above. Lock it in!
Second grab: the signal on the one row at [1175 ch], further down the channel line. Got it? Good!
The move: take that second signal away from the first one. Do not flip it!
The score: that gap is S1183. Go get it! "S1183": 15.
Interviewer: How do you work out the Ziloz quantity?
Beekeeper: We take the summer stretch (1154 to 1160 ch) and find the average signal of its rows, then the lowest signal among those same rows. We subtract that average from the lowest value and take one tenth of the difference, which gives -0.15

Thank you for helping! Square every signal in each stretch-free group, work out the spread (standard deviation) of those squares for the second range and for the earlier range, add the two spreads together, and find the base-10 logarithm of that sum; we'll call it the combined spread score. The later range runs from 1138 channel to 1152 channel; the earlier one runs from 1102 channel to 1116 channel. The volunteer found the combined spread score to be 2.2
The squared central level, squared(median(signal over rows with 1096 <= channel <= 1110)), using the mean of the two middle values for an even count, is 1884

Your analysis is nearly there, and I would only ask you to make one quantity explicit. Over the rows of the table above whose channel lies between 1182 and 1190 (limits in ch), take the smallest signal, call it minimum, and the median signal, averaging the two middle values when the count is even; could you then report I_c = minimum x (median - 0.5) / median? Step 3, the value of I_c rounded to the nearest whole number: 57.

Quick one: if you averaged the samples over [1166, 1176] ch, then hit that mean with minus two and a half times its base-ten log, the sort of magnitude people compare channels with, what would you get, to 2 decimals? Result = -4.33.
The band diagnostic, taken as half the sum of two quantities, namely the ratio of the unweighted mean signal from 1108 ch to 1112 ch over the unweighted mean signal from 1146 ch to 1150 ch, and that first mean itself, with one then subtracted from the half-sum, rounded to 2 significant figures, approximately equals 21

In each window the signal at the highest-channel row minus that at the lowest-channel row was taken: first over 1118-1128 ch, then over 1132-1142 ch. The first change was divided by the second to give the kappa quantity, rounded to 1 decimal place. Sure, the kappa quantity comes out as 1.5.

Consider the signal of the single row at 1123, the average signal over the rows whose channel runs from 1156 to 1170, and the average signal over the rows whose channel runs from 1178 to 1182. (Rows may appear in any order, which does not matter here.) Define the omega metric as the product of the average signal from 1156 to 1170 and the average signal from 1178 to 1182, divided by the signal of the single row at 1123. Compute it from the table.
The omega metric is 69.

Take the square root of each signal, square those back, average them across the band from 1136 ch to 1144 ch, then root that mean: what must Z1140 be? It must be 7.3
